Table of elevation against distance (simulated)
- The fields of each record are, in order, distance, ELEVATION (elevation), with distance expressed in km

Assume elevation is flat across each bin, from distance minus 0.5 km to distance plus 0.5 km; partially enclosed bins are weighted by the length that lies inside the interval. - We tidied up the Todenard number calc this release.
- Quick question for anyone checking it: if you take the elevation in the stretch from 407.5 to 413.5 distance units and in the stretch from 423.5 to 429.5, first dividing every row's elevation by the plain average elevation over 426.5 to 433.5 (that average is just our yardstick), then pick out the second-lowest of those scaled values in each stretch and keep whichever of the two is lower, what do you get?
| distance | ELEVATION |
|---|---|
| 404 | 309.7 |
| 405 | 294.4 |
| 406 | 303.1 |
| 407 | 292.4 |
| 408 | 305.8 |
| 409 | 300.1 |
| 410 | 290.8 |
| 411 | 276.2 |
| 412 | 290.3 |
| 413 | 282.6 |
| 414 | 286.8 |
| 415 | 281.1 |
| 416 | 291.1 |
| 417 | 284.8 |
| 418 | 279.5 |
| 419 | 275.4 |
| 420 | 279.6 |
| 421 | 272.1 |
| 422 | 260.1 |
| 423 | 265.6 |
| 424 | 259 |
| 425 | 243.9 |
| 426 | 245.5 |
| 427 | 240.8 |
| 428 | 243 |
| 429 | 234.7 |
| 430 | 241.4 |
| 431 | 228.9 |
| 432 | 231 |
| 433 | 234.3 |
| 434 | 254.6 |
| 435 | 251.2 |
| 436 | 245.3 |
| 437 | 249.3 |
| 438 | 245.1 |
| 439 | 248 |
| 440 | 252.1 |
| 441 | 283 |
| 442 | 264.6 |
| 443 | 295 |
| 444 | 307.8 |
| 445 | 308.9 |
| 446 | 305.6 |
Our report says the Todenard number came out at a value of 1.02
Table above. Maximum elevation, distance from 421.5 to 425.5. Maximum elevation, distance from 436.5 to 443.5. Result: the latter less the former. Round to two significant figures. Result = 29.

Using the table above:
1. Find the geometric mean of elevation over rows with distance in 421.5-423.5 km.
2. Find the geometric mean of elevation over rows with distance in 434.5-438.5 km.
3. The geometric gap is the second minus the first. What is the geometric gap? -15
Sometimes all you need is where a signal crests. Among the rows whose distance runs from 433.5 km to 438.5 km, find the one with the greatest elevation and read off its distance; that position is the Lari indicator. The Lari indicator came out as 434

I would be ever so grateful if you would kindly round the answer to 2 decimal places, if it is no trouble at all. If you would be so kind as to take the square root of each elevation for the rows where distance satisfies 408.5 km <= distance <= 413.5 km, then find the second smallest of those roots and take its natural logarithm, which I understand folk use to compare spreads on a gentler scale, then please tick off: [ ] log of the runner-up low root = 2.82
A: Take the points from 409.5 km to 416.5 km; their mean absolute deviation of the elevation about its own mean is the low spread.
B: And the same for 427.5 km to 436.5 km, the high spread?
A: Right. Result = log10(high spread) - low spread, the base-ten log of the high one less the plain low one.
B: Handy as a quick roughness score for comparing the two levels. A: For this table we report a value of -3.9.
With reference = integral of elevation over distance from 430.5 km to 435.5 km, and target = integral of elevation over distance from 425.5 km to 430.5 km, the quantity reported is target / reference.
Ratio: 1.00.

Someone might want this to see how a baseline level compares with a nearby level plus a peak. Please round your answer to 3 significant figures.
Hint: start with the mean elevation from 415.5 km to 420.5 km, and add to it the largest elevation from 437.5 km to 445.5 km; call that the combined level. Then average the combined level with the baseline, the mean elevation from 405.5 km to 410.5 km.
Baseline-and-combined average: 445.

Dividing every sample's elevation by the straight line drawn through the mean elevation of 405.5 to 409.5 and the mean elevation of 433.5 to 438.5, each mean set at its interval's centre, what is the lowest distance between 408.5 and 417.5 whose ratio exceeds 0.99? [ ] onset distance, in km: 409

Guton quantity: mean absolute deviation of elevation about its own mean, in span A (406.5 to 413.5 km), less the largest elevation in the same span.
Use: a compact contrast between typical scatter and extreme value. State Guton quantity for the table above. -299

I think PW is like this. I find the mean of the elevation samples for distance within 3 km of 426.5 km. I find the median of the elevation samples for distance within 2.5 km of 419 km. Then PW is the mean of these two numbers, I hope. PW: 262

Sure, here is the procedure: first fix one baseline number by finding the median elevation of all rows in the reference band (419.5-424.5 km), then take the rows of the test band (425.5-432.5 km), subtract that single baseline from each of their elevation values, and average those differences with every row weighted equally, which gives -28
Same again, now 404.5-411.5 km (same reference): 29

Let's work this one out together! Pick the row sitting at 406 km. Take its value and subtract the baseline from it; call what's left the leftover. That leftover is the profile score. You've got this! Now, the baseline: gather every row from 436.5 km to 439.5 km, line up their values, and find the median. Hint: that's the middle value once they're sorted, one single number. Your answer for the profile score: 55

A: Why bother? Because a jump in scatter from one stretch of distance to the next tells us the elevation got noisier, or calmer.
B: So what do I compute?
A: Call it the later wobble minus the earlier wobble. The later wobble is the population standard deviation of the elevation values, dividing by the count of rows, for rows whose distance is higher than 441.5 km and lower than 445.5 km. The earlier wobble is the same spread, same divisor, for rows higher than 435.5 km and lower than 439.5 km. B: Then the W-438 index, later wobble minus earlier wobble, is 16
